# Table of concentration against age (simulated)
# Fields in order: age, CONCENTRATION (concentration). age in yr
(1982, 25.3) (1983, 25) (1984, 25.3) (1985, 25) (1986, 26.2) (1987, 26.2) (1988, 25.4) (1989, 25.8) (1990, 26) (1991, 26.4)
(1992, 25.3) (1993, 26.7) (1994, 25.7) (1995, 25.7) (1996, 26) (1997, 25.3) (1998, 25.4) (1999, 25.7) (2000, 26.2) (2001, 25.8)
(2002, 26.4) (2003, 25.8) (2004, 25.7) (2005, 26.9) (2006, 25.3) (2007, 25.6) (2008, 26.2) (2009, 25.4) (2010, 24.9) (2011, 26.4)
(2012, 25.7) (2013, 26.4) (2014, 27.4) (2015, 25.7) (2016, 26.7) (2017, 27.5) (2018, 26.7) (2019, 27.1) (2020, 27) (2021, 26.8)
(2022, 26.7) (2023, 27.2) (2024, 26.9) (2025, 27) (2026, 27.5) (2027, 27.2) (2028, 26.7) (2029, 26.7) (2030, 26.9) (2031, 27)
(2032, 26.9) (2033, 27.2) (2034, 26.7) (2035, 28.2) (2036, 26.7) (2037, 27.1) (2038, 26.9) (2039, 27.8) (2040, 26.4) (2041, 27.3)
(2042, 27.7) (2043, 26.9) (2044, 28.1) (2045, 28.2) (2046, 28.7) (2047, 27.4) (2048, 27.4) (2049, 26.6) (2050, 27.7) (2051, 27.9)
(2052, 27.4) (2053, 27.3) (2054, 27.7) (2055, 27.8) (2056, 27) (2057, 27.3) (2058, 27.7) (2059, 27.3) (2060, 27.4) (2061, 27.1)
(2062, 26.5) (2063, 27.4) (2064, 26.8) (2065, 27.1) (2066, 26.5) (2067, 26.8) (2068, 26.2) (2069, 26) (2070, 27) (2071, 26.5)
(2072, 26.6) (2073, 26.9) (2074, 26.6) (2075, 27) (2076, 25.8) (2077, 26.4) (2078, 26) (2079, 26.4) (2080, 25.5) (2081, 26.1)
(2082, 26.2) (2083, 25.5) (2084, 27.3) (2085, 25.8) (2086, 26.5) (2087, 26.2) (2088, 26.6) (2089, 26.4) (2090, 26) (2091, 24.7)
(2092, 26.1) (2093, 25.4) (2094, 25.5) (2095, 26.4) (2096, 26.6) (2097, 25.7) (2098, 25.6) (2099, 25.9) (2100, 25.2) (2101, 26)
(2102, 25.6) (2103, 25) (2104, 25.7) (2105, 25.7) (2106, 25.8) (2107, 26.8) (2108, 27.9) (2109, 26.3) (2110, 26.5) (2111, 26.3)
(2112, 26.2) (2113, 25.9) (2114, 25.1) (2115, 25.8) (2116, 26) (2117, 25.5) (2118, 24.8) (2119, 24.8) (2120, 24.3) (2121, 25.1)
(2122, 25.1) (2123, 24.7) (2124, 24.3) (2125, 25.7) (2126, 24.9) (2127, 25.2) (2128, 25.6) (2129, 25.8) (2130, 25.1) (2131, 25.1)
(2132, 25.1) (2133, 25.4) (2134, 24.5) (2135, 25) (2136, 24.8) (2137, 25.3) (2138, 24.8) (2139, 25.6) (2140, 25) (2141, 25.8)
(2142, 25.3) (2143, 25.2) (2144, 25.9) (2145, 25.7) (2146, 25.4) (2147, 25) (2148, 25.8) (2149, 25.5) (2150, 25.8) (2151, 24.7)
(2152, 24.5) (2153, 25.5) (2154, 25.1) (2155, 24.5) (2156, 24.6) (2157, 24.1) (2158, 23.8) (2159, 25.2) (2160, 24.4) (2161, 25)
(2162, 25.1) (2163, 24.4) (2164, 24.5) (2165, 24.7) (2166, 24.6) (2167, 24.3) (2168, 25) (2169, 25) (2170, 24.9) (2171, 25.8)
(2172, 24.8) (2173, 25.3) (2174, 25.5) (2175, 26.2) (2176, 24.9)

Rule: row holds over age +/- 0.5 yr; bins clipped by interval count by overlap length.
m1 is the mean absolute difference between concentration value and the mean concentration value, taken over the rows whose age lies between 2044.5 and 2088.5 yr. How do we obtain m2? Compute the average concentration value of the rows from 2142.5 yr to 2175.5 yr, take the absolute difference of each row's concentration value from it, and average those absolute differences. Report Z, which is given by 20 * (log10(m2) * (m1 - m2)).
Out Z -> -0.8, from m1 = 0.59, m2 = 0.46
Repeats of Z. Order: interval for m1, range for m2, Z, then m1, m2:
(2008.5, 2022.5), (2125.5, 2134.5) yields -3.7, 0.61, 0.28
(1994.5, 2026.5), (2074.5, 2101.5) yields -1.5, 0.63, 0.43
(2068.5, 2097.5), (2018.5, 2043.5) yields -1.6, 0.45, 0.30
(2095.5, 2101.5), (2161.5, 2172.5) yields -0.3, 0.33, 0.30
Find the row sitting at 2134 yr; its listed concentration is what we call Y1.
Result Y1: 24.5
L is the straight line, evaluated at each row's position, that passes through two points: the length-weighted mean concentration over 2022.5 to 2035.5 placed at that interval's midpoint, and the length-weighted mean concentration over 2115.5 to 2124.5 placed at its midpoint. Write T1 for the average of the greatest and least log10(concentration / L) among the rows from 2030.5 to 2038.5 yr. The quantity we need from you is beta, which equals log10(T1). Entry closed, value -2.1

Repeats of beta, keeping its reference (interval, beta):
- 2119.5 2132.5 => -2.5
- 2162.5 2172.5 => -1.7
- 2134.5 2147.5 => -1.8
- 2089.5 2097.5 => -3.0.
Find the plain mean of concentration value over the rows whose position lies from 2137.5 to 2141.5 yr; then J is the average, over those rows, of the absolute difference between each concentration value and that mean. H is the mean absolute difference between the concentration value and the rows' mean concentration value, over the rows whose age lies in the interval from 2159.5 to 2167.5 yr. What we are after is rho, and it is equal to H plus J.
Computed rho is 0.63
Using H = 0.231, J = 0.40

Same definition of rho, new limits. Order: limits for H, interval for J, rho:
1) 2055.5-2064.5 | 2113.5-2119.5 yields 0.71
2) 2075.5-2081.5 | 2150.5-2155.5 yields 0.62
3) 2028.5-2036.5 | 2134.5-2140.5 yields 0.58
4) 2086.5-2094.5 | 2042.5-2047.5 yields 1.06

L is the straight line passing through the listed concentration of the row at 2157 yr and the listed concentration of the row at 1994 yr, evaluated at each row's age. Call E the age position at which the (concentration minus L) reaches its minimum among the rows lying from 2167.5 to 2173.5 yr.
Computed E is 2172 yr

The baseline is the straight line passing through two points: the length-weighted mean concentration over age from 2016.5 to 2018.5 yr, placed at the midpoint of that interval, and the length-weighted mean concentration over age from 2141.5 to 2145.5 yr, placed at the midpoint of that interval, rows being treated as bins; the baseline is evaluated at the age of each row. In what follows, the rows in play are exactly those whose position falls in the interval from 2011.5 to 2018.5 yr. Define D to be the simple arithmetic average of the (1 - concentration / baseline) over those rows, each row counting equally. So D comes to 0.020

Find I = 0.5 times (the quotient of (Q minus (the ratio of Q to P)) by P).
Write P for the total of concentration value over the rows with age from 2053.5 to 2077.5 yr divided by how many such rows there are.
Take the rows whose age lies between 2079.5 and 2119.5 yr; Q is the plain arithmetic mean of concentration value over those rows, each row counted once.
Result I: 0.46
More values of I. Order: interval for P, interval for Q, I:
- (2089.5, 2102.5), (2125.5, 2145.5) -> 0.47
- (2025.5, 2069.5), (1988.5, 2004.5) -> 0.46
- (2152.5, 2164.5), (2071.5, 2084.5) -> 0.51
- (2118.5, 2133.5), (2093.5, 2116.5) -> 0.50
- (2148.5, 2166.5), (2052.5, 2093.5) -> 0.51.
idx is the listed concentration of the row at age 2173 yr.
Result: 25.3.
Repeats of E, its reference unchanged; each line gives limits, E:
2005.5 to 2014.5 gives 2010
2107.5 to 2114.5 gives 2114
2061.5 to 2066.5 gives 2062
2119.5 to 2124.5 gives 2120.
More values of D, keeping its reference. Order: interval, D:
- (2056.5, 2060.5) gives -0.031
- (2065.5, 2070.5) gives -0.001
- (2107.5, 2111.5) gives -0.031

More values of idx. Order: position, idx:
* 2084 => 27.3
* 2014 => 27.4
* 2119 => 24.8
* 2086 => 26.5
